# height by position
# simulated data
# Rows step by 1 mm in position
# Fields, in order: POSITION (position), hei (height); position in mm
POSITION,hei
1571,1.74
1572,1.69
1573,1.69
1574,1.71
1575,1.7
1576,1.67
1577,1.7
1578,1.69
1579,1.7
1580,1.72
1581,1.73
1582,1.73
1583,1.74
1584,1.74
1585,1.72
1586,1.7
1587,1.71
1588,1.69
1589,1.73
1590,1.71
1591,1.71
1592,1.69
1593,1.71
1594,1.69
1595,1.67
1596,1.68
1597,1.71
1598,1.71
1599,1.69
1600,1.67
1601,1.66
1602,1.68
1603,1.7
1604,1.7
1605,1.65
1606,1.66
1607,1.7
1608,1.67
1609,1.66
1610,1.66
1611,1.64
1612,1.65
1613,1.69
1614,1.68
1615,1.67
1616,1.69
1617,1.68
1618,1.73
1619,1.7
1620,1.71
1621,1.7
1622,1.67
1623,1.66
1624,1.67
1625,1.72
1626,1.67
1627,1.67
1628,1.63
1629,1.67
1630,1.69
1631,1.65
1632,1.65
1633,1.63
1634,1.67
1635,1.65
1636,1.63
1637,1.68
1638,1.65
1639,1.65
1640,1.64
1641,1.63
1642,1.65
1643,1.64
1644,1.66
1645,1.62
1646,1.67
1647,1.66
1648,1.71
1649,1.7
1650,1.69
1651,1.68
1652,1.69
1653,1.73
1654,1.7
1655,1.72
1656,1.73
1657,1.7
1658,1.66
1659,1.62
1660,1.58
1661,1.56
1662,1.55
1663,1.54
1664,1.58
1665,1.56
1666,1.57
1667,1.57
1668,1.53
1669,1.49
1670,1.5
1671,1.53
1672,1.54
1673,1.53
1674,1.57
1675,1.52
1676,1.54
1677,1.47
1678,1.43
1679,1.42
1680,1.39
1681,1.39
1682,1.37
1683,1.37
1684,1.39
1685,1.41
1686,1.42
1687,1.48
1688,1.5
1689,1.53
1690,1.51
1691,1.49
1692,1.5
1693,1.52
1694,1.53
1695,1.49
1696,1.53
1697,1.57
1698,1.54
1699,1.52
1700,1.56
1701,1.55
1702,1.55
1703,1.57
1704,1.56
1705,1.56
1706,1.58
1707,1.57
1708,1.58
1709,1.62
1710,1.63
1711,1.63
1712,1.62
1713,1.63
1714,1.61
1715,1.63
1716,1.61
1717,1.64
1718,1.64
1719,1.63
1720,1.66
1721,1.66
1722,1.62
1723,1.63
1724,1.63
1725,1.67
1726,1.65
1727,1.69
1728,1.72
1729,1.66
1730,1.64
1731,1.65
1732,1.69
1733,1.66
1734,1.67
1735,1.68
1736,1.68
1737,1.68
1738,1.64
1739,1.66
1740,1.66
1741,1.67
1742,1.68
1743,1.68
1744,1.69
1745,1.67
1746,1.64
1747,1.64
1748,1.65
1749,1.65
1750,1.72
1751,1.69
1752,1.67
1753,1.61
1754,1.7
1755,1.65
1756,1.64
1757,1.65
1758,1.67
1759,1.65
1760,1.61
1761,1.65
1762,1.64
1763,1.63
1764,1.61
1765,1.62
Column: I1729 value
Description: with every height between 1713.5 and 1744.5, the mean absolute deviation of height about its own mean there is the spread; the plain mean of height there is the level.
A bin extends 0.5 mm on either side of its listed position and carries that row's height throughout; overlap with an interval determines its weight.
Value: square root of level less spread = 1.28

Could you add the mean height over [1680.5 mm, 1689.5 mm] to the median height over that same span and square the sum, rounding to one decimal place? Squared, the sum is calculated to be 8.1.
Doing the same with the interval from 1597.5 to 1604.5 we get 11.4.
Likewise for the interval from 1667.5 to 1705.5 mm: 9.1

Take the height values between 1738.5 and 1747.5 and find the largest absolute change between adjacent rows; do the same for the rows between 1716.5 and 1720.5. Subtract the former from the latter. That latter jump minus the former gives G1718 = 0.0000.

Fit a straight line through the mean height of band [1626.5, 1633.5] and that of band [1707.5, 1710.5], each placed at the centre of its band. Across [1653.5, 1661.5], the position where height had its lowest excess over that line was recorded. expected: 1661 mm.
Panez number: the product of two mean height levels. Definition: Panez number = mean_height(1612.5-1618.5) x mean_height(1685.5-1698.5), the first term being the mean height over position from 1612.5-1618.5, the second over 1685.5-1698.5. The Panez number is 2.55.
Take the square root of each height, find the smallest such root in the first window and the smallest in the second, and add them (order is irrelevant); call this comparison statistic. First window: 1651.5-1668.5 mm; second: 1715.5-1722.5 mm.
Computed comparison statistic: 2.51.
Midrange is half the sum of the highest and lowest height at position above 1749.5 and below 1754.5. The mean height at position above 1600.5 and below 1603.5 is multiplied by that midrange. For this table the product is 2.80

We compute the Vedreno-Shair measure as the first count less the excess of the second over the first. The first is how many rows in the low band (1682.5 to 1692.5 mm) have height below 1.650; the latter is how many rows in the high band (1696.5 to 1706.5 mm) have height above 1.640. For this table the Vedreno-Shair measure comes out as 20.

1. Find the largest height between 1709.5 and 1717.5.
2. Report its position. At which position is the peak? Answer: 1717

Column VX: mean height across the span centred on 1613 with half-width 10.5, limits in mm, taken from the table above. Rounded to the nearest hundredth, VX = 1.68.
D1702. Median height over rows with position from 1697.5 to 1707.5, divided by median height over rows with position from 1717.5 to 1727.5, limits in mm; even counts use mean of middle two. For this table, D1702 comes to 0.95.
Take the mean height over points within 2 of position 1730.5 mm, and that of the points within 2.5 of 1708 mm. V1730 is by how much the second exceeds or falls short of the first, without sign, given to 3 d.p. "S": 0.064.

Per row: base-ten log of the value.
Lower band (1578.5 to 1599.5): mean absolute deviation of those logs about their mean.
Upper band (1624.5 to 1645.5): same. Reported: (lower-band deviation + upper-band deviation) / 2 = 0.0043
